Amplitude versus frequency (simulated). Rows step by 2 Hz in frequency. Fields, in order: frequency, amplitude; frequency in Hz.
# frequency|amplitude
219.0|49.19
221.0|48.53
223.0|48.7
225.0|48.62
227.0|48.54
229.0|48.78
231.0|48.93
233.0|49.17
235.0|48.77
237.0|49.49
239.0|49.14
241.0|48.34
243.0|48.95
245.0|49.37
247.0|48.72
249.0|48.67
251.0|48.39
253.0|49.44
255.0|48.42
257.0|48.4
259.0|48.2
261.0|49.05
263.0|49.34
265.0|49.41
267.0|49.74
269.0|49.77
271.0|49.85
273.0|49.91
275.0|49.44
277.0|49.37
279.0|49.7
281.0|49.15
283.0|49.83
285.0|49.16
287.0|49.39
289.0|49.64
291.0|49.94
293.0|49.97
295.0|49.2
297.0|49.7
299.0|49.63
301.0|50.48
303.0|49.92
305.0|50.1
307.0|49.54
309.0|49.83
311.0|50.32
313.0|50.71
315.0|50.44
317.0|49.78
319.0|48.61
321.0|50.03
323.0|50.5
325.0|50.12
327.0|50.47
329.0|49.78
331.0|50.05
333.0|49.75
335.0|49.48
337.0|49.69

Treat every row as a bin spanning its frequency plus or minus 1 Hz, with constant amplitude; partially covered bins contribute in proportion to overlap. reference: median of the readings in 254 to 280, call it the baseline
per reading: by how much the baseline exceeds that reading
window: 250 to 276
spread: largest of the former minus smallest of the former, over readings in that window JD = 1.7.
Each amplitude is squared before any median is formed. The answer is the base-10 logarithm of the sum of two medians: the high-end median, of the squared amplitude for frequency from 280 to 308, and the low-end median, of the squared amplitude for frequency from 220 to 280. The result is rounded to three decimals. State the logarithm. 3.687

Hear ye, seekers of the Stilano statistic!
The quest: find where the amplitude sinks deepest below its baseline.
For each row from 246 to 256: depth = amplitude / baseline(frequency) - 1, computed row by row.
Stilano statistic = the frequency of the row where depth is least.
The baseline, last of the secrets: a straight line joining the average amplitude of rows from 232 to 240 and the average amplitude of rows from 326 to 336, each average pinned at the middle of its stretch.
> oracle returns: 255.0 Hz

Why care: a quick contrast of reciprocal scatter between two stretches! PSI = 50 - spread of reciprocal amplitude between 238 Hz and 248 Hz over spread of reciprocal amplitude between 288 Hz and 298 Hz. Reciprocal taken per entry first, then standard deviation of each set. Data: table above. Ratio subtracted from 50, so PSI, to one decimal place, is 48.7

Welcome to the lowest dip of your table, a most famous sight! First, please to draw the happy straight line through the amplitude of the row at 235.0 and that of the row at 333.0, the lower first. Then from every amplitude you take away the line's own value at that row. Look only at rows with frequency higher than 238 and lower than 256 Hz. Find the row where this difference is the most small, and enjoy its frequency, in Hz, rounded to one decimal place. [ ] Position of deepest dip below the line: 255.0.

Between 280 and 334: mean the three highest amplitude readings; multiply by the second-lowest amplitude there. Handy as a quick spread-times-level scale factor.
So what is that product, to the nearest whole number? 2485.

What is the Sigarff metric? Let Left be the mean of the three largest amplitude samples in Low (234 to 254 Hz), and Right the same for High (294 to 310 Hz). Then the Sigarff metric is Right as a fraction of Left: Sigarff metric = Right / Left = 1.01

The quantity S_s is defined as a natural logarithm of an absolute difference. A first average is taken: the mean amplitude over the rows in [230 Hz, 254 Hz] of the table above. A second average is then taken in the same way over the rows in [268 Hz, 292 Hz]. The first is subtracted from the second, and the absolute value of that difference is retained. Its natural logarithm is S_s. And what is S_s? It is -0.43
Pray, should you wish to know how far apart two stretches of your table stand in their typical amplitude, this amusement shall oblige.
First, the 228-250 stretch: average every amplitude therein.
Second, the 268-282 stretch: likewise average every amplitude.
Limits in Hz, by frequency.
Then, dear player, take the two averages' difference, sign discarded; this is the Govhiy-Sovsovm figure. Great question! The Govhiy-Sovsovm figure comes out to 0.66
